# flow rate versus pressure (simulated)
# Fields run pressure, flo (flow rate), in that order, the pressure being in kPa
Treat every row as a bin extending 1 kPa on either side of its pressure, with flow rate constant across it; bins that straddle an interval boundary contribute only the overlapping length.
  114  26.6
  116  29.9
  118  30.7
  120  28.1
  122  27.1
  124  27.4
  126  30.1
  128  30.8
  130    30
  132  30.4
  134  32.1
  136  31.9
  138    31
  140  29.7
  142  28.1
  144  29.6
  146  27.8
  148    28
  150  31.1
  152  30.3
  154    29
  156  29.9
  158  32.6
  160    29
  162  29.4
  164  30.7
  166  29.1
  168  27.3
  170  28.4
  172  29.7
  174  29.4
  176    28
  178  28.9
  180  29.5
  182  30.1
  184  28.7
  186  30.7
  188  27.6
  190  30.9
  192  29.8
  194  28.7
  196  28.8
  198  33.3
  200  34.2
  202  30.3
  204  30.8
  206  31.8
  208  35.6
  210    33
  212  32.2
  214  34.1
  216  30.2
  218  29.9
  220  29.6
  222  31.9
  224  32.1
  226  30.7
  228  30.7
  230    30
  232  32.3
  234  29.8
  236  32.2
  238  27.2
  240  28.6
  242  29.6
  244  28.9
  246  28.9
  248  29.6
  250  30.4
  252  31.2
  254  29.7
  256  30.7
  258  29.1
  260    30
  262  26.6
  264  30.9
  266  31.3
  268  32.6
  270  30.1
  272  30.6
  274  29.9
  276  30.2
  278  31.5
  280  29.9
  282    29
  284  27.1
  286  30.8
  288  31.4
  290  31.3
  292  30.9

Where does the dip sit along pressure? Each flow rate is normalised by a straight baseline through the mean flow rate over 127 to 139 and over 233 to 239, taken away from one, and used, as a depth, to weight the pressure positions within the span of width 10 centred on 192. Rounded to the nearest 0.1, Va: 191.8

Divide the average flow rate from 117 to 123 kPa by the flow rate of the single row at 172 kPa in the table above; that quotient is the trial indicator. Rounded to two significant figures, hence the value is 0.96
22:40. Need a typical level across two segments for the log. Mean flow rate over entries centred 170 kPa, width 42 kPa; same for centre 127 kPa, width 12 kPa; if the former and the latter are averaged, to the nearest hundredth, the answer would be 29.42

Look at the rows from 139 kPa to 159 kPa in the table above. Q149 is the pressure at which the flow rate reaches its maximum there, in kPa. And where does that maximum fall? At 158 kPa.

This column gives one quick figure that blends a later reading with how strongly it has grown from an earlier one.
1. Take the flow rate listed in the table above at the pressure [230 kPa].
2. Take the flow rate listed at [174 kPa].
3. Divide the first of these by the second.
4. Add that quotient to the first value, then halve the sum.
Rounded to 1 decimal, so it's 15.5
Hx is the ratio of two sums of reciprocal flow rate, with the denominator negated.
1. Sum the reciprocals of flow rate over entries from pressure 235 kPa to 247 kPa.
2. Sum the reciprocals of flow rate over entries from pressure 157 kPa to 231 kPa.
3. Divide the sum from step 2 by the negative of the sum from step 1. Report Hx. -5.9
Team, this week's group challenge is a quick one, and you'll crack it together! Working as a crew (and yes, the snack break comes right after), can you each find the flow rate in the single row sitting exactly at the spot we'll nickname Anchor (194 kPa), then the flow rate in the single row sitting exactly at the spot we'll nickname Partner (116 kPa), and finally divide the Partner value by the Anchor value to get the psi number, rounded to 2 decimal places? 1.04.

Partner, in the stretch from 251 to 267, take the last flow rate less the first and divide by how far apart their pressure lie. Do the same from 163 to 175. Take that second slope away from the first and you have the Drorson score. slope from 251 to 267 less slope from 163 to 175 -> 0.14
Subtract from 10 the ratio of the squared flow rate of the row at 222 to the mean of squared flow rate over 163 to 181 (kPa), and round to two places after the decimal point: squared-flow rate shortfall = 8.79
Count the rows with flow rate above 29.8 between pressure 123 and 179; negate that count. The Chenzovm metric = -12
